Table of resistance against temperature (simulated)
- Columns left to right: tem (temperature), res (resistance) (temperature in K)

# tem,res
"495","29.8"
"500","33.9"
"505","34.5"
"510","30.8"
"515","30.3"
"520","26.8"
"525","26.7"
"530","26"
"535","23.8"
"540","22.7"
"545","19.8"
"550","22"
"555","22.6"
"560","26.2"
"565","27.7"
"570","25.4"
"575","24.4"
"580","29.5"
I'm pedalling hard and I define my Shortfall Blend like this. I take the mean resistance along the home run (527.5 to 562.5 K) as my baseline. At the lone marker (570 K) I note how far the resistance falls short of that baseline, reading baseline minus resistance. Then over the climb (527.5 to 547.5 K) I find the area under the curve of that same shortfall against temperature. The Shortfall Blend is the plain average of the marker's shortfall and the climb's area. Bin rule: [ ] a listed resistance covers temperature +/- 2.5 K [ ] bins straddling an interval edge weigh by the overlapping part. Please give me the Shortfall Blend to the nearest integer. 1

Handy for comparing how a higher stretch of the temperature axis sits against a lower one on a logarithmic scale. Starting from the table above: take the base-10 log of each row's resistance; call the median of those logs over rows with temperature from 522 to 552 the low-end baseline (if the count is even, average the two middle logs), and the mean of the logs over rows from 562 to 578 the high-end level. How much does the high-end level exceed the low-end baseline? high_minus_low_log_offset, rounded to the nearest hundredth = 0.05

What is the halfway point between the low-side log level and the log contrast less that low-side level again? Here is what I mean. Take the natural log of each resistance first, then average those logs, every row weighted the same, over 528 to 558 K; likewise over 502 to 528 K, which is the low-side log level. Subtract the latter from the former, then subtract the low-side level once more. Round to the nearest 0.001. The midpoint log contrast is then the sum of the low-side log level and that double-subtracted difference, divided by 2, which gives -0.133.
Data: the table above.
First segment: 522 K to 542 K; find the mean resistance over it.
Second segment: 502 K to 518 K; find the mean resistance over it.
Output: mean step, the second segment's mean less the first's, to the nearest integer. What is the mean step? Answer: 7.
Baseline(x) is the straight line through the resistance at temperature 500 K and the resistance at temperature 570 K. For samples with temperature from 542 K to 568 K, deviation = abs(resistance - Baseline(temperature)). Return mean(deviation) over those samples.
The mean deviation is 4.2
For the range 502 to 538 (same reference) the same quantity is 3.4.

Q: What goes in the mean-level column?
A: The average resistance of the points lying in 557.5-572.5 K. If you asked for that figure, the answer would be 26.4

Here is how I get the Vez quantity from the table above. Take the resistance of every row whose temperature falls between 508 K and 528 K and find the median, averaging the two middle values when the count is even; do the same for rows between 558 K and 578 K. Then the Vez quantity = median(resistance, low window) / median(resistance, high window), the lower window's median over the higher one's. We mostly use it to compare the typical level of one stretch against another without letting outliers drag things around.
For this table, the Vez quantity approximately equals 1.11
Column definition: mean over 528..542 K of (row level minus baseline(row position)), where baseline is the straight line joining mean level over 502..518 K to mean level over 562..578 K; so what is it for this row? -5.2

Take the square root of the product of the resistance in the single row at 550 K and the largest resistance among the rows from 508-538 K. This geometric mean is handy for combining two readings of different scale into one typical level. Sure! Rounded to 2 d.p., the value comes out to 26.03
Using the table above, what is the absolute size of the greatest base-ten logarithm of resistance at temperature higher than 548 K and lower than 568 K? 1.44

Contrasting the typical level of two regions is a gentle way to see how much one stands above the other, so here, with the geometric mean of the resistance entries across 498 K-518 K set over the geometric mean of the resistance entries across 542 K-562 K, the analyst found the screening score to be 1.43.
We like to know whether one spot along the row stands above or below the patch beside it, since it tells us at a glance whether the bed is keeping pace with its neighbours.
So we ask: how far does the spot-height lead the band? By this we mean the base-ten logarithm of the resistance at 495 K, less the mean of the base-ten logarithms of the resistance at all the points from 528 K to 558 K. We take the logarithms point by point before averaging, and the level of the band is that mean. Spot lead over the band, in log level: 0.12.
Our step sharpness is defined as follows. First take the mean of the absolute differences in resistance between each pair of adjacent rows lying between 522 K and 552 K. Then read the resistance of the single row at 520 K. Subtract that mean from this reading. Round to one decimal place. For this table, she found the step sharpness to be 25.0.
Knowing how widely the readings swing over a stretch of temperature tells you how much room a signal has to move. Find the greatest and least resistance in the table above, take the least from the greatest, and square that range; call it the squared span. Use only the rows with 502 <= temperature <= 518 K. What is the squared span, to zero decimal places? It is 18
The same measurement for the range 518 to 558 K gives 49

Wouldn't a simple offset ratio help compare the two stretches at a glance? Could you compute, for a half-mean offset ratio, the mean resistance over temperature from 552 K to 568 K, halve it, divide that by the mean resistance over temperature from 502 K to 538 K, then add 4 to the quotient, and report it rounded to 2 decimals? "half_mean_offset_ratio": 4.45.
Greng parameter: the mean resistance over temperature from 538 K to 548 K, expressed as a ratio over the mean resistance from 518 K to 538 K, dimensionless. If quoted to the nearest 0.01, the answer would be 0.82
